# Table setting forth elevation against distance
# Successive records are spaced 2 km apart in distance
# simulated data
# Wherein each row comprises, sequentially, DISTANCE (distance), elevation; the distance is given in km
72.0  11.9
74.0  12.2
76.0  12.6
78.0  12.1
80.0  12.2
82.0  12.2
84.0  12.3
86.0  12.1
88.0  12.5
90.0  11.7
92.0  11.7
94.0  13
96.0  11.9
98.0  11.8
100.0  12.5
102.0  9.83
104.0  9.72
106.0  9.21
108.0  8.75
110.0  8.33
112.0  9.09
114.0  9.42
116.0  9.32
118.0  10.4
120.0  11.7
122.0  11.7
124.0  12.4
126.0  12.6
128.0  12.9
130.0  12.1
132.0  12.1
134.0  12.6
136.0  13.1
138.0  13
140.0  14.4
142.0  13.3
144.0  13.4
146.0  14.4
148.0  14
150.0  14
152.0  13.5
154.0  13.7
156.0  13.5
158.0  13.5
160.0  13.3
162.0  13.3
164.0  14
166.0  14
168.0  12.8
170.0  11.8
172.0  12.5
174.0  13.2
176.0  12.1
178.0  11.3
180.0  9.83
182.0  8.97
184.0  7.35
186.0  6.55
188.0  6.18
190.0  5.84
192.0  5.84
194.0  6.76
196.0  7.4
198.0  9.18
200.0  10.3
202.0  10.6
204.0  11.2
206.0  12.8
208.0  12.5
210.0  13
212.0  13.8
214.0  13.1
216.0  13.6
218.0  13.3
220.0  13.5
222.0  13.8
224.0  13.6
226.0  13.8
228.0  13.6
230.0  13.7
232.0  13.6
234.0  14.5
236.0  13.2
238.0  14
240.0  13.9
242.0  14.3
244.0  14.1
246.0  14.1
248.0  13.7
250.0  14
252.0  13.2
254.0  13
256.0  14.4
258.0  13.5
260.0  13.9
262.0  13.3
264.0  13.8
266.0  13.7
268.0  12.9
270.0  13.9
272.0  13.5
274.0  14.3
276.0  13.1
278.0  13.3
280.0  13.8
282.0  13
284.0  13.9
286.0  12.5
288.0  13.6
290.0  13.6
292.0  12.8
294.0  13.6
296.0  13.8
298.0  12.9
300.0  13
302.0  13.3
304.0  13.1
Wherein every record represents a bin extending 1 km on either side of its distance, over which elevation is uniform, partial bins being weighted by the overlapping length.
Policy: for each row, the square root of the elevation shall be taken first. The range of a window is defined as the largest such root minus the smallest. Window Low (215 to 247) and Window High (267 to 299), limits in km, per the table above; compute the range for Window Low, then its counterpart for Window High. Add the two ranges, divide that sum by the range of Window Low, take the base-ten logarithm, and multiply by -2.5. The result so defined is -0.95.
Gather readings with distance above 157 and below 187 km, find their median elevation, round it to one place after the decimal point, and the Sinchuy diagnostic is 12.5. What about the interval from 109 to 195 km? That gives 12.5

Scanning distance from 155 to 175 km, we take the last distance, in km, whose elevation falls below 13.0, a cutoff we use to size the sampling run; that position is 172.0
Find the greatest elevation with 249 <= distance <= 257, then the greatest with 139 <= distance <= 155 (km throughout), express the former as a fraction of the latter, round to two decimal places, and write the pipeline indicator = 1.00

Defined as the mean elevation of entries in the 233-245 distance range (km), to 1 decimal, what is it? 14.0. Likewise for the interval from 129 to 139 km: 12.6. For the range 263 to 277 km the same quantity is 13.6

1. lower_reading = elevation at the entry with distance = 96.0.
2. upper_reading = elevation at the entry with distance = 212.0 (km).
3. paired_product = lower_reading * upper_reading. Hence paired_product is 164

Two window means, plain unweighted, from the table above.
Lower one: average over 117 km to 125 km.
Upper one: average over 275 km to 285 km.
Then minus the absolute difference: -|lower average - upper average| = -1.9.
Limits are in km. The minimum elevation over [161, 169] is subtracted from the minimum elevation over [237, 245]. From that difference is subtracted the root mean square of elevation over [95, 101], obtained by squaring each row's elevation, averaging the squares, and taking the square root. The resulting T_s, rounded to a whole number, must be -11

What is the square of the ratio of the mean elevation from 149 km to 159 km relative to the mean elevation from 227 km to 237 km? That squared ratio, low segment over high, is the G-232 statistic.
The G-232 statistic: 0.99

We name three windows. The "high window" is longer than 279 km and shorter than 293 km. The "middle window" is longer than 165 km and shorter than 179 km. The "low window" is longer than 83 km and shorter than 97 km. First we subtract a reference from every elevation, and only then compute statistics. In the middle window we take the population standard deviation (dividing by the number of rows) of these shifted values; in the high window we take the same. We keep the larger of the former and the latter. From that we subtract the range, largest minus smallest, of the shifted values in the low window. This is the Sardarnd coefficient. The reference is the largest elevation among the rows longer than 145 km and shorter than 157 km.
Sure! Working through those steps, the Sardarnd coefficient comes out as -0.46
